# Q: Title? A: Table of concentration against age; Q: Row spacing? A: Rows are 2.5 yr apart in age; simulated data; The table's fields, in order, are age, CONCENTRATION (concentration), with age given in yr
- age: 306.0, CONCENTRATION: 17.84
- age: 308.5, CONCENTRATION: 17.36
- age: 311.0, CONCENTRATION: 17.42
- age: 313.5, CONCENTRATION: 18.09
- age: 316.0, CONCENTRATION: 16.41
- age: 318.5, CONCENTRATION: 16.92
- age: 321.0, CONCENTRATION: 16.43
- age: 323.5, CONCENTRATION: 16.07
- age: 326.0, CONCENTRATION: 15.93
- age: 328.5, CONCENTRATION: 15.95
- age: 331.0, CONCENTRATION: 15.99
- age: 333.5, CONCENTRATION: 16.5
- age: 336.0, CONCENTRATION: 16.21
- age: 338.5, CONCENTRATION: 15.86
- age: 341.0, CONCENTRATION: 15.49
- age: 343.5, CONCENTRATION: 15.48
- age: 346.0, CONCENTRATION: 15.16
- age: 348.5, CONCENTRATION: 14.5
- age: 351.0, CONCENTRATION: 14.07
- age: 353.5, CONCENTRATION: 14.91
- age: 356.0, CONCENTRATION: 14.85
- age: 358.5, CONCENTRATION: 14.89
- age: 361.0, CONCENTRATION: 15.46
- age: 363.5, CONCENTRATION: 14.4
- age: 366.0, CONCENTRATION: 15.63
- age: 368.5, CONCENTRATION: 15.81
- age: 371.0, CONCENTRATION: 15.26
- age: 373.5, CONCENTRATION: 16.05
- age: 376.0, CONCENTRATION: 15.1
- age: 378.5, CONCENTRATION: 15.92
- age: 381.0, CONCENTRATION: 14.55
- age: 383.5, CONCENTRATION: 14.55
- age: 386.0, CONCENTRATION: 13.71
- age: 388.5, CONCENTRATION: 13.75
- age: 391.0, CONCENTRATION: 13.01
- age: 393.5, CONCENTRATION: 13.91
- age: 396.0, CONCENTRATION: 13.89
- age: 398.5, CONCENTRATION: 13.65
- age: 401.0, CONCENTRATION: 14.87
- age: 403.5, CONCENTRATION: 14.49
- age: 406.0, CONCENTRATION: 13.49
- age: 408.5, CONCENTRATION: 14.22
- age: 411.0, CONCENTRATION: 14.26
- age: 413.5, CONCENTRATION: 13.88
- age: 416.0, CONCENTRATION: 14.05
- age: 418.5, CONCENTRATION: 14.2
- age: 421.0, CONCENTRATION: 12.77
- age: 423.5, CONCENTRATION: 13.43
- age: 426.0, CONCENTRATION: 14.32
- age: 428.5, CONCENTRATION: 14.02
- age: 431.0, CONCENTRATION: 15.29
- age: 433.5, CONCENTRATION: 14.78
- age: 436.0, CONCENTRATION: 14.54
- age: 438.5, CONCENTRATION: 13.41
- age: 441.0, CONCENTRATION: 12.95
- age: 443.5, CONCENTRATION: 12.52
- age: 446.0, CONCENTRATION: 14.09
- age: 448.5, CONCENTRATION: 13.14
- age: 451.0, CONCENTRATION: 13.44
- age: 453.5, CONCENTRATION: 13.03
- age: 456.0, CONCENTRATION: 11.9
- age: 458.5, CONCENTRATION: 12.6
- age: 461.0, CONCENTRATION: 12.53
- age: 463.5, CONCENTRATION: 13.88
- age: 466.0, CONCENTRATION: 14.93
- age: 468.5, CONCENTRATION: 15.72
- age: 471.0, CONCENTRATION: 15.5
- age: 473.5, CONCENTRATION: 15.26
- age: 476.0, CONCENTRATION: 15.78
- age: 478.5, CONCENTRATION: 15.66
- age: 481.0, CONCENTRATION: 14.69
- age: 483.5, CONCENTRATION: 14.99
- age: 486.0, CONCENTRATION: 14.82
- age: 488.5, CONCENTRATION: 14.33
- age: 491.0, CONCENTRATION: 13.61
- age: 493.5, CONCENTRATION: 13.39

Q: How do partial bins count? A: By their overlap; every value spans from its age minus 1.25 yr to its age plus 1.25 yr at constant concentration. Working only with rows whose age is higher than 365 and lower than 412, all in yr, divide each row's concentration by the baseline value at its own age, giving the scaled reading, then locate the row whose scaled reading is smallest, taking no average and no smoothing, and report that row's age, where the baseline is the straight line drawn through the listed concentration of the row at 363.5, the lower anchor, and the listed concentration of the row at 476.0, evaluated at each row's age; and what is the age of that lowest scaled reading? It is 391.0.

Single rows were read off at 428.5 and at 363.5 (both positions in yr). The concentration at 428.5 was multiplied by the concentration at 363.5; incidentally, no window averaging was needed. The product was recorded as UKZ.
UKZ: 202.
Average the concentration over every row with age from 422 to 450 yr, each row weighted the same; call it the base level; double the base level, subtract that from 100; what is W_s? 72.3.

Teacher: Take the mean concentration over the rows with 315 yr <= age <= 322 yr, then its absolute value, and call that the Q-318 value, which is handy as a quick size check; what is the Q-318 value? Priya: 16.6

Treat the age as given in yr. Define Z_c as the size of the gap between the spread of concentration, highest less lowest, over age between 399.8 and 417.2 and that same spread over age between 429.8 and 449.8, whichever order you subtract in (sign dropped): 1.4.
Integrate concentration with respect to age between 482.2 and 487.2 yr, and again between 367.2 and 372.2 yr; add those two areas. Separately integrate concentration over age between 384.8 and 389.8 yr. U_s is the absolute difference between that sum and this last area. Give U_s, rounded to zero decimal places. 84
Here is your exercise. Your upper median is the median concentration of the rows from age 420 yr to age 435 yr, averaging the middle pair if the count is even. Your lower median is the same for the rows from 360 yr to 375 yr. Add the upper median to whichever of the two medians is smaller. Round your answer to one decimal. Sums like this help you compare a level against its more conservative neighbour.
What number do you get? 28.3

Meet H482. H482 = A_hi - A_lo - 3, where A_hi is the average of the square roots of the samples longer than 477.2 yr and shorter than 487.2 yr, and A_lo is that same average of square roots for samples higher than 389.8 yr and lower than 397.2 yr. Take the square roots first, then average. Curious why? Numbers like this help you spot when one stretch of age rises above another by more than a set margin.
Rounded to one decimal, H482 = -2.8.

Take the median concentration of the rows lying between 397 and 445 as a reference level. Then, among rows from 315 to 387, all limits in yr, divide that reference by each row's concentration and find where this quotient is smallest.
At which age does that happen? 318.5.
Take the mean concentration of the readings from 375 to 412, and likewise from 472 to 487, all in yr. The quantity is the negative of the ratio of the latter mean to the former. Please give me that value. -1.07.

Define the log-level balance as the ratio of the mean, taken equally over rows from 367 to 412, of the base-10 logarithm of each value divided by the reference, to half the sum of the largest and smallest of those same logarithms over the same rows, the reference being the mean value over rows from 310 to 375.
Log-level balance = 1.00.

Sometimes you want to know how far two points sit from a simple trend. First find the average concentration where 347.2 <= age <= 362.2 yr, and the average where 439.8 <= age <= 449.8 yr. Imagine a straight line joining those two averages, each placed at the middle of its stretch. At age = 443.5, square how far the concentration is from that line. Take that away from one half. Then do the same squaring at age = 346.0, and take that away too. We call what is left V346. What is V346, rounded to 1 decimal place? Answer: 0.0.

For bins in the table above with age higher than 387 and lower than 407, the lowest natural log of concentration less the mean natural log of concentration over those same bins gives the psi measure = -0.064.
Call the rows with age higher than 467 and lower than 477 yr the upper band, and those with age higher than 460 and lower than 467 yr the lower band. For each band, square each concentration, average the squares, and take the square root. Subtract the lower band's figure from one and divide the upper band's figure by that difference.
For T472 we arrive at -1.21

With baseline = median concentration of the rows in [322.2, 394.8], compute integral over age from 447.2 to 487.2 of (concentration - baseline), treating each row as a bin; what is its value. -41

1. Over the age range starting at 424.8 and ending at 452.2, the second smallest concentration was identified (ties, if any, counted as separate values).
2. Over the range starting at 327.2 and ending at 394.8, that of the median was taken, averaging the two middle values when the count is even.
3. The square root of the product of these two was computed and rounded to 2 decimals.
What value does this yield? 14.01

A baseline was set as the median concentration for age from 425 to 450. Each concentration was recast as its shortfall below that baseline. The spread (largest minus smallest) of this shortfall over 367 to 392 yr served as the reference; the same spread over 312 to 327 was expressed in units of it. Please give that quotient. 0.7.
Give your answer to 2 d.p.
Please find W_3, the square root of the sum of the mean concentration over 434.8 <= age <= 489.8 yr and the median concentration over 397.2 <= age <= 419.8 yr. 5.32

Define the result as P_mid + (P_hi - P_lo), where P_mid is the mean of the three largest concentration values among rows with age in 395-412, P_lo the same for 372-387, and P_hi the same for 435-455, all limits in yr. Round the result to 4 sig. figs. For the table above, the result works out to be 12.87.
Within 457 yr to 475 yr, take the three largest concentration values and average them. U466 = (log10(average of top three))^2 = 1.42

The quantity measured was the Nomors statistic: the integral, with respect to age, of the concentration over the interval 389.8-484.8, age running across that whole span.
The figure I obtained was 1333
